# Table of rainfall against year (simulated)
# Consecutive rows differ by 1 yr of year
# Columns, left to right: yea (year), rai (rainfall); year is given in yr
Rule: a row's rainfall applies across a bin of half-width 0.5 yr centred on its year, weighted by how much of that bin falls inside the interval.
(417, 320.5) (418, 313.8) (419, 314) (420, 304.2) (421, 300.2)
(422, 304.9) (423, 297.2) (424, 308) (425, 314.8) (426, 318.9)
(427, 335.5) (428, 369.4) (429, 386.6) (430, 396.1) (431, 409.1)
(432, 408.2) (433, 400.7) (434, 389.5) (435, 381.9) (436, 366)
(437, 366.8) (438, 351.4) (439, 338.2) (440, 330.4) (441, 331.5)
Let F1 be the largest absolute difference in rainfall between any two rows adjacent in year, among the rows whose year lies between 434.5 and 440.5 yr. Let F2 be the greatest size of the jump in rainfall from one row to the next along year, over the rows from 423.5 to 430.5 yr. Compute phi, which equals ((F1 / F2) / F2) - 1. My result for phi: -0.99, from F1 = 16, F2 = 34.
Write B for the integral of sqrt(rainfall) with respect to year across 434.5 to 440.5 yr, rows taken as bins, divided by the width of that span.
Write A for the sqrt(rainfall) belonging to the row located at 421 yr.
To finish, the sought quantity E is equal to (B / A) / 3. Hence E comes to 0.363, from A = 17.3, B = 18.9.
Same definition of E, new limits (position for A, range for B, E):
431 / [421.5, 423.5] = 0.286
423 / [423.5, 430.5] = 0.360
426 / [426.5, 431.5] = 0.363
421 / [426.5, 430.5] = 0.371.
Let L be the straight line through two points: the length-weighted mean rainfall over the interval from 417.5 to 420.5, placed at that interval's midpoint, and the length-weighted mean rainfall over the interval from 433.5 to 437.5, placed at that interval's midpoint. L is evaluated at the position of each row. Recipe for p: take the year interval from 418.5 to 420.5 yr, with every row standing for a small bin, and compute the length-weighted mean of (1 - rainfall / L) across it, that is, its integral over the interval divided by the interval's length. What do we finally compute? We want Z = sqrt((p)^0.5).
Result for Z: 0.33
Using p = 0.01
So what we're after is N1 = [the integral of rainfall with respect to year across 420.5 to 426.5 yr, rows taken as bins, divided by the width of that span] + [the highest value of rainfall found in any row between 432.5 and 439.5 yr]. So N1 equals 708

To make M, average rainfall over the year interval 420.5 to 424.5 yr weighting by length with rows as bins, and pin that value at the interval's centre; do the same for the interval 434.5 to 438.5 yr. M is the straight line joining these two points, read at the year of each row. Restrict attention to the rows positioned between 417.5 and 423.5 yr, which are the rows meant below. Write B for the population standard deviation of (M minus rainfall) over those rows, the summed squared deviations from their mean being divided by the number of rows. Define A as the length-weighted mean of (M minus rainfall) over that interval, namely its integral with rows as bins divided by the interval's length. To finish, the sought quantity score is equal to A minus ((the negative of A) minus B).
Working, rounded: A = -12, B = 14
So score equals -11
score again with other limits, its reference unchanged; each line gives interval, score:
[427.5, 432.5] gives -105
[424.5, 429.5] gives -22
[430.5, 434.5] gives -94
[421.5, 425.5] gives 6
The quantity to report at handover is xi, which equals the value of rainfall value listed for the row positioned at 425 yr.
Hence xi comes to 314.8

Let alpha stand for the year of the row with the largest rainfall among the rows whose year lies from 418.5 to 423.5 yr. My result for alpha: 419 yr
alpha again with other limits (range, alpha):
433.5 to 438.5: 434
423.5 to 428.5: 428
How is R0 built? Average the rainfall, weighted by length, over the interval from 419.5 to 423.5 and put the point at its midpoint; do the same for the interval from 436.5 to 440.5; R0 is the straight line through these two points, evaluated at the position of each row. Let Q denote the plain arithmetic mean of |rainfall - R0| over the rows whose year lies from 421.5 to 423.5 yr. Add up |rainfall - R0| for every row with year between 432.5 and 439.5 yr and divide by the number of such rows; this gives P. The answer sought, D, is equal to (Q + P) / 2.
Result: 19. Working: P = 33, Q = 5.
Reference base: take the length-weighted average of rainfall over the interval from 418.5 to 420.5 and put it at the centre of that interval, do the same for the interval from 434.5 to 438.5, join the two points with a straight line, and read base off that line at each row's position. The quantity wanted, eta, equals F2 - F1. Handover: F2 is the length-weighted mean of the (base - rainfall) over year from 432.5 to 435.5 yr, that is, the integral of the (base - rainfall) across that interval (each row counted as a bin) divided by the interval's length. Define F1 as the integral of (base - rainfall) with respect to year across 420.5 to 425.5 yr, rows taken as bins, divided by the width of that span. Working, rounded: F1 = 16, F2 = -33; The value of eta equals -49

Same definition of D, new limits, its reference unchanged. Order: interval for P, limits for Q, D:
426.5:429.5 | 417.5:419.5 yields 33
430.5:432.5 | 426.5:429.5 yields 63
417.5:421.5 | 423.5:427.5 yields 9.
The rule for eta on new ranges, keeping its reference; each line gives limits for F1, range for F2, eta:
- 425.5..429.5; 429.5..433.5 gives -37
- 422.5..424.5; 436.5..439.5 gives -1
